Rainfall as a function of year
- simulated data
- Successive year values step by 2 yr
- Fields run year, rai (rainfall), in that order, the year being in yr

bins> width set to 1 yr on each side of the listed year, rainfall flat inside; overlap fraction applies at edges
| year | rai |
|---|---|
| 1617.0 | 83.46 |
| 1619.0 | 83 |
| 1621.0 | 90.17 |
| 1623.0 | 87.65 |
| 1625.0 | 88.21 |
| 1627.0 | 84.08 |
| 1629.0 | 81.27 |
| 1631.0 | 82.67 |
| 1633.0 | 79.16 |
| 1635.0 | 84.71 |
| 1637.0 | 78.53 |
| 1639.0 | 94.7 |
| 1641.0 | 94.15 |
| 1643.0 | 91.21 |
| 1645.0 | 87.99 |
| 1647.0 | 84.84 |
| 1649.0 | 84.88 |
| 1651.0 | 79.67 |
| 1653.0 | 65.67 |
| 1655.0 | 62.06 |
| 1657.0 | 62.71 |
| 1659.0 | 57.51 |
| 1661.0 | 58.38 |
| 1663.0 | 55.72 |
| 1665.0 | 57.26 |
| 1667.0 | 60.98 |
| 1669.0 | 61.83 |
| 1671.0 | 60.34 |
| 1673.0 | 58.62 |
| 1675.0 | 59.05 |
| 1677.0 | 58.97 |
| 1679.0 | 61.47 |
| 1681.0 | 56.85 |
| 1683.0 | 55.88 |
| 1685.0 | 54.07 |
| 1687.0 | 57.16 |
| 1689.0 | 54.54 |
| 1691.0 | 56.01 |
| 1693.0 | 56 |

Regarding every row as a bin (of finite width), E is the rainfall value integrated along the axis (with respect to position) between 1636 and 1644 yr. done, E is 717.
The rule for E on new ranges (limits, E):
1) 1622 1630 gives 682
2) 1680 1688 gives 448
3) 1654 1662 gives 481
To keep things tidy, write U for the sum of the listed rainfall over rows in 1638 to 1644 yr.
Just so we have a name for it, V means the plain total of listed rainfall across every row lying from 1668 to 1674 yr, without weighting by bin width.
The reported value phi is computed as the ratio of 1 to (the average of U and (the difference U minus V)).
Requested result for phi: 0.005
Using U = 280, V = 181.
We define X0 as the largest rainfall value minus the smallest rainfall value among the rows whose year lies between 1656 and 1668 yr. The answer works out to 7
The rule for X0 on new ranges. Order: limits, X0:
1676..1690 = 7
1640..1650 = 9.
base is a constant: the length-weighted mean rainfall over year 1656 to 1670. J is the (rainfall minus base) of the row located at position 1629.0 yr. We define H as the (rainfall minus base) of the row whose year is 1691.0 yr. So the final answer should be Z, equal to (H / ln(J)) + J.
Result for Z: 21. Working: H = -3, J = 22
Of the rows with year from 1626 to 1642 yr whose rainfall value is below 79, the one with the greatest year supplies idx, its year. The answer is 1637.0 yr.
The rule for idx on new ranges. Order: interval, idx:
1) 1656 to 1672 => 1671.0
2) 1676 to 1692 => 1691.0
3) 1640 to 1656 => 1655.0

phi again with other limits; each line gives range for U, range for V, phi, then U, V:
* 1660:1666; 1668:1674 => 0.012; 171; 181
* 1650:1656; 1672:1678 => 0.008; 207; 177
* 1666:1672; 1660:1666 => 0.010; 183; 171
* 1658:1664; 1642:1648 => 0.025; 172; 264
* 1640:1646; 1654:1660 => 0.005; 273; 182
